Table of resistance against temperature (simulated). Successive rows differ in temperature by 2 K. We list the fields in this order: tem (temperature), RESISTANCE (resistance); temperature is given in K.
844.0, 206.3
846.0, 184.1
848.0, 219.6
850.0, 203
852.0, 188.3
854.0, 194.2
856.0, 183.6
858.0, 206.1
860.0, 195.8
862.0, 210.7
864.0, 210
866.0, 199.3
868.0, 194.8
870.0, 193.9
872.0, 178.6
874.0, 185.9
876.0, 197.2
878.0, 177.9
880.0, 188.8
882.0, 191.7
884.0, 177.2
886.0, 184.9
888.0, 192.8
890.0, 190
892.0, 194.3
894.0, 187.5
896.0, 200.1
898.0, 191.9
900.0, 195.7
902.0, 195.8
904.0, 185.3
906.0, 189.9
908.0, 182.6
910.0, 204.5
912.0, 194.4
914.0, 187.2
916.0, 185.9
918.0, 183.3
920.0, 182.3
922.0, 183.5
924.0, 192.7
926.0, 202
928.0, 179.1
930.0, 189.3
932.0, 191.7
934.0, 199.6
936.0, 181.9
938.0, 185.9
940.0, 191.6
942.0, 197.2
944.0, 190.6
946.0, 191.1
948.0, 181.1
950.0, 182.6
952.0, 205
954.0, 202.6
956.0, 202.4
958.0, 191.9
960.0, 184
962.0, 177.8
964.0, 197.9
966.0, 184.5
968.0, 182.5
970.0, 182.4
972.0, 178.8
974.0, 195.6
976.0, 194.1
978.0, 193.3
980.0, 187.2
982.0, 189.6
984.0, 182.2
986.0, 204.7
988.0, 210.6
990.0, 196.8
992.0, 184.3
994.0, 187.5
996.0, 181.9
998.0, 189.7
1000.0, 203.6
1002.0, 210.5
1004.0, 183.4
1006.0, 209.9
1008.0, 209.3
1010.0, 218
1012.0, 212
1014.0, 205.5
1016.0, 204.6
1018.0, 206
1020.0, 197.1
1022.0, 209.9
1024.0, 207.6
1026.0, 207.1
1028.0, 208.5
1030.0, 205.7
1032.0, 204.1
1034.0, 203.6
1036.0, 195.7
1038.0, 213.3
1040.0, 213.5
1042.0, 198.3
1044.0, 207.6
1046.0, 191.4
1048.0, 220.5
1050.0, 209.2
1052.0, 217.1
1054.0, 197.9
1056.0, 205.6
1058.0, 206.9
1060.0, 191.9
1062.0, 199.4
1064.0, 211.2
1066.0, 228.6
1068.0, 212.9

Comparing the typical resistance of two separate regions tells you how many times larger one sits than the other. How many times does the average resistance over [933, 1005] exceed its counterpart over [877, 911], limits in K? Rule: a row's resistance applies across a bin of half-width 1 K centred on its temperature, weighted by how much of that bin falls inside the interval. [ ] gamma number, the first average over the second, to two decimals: 1.01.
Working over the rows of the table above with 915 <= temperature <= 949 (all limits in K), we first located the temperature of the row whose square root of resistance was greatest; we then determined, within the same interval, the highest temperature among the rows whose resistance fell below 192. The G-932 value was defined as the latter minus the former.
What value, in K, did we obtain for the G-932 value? 22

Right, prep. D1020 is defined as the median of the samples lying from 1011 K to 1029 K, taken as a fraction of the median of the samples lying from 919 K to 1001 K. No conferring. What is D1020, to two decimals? 1.09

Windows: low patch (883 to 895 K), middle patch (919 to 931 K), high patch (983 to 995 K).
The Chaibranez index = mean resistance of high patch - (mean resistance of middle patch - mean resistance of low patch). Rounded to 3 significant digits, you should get 194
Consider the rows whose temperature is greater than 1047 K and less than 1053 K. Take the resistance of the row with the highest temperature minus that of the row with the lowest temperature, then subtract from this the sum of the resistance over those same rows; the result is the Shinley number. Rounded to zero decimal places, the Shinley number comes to -650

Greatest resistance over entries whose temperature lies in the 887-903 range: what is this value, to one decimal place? 200.1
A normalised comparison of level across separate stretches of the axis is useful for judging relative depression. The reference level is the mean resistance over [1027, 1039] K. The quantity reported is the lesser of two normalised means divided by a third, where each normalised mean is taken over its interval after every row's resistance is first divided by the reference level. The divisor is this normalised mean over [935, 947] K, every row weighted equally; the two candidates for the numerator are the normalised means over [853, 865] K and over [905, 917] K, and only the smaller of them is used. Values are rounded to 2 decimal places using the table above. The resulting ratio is 1.01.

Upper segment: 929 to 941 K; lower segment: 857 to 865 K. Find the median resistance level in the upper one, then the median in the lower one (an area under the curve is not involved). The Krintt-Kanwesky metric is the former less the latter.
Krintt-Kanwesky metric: -18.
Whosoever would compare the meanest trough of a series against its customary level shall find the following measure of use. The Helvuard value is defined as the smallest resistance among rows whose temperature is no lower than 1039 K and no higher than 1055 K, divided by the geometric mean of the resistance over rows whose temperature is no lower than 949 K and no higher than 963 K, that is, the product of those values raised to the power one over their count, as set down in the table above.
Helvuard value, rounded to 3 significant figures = 0.997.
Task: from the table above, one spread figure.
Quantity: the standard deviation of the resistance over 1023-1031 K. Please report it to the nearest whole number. 1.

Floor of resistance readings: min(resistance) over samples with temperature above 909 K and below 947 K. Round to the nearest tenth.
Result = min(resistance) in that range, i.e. 179.1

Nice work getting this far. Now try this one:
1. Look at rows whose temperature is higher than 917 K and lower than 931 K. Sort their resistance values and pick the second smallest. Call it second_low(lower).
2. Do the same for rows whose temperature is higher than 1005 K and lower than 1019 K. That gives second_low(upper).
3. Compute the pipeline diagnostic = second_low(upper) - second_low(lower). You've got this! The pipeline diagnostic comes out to 23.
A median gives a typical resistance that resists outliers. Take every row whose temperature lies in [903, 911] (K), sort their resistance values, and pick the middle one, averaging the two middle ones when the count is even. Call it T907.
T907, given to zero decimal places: 188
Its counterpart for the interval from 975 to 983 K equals 191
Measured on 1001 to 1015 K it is 210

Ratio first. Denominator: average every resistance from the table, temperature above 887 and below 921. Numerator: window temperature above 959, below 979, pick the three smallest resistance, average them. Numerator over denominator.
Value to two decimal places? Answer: 0.94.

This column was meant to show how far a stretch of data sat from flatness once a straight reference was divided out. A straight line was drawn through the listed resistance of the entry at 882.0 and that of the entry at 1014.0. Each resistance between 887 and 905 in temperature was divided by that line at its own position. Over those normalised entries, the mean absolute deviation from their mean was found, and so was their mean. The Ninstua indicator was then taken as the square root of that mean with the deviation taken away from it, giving 0.989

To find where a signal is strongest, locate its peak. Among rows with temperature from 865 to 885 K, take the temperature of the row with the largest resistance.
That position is 866.0 K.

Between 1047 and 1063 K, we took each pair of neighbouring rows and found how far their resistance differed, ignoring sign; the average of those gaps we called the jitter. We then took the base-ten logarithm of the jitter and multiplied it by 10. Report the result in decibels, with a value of 10.0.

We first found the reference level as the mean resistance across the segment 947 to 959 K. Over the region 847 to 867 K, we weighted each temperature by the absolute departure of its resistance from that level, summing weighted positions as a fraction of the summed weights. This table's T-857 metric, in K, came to 856.3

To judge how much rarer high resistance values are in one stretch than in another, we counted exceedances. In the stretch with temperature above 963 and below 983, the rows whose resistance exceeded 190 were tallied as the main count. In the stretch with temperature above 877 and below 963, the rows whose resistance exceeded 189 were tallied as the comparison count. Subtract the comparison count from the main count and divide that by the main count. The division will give -5.0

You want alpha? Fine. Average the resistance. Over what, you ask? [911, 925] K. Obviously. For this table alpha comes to 187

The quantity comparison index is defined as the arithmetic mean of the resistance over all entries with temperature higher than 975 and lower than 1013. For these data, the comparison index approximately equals 197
